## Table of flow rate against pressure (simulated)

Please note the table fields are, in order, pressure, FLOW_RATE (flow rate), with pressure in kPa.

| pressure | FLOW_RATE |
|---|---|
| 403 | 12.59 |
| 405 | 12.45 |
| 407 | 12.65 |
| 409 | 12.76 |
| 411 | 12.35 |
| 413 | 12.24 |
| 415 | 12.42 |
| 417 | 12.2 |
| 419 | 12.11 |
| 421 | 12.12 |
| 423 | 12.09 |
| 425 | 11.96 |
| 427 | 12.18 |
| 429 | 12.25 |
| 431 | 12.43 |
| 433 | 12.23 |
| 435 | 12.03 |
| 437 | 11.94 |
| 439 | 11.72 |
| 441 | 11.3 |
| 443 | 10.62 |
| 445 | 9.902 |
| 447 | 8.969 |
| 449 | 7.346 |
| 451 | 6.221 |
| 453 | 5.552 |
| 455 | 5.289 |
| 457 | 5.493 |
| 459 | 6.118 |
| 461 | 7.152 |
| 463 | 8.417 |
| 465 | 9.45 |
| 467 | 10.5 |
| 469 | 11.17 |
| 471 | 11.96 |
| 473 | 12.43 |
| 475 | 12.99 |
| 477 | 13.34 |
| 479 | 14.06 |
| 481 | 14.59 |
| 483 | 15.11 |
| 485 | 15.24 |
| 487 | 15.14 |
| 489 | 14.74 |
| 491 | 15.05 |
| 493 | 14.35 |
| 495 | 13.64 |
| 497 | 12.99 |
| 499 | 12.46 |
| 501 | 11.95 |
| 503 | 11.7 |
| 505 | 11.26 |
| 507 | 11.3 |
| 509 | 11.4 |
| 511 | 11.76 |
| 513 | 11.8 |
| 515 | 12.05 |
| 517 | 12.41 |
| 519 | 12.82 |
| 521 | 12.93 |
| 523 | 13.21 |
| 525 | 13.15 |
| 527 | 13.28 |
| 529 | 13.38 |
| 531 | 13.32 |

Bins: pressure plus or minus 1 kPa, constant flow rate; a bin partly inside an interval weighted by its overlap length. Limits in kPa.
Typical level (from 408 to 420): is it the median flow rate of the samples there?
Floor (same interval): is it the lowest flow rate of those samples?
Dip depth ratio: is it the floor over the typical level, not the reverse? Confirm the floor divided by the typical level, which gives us 1.0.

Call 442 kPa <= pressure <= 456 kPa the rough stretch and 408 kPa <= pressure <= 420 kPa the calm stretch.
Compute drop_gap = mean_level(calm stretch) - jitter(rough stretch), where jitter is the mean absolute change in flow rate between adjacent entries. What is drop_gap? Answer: 11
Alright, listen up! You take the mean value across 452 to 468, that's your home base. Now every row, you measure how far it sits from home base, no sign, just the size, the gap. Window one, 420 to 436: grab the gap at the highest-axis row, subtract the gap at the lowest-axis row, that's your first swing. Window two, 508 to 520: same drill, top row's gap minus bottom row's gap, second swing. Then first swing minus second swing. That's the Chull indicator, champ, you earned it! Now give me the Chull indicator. -1.5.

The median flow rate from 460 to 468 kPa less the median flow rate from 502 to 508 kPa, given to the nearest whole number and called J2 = -2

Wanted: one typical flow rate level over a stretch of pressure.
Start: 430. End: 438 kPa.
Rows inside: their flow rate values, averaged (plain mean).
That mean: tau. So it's 12.2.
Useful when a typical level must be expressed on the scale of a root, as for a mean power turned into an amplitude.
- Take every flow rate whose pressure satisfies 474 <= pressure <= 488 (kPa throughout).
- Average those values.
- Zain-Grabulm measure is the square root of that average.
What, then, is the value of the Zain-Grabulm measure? 3.8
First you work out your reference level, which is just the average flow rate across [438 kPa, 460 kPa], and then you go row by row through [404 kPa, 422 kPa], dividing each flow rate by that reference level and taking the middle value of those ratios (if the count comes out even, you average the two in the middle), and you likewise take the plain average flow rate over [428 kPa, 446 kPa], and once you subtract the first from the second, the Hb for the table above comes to 10.1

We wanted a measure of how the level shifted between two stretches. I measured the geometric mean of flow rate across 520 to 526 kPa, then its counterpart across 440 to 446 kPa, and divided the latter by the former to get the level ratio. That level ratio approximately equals 0.81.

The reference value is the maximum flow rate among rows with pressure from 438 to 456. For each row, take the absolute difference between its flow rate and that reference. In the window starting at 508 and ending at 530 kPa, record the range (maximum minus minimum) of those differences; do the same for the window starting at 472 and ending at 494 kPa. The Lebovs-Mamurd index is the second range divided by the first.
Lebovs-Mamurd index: 1.7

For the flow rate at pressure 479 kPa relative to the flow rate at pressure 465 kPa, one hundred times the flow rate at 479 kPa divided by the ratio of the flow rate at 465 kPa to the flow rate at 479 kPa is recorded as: 2092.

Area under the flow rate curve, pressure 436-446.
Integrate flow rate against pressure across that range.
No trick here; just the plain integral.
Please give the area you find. 111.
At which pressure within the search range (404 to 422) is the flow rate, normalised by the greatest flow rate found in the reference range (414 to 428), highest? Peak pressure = 409 kPa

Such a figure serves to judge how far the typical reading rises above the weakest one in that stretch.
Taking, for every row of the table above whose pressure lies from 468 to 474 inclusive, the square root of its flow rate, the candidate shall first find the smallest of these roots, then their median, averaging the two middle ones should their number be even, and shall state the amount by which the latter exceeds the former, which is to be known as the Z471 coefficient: 0.116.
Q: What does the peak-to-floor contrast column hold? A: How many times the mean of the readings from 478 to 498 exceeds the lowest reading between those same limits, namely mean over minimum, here 1.1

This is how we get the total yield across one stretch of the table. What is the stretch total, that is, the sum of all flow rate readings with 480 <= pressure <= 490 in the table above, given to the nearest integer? 75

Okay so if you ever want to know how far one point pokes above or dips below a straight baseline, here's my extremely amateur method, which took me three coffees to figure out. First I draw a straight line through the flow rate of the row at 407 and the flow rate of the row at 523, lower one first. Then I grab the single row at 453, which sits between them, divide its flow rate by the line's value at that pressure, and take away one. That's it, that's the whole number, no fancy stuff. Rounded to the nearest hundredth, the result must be -0.57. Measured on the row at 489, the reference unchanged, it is 0.13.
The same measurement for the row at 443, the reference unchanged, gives -0.17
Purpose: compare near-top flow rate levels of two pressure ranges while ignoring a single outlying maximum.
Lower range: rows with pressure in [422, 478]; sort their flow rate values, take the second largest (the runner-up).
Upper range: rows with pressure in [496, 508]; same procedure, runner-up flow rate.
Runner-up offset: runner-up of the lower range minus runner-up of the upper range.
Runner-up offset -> 1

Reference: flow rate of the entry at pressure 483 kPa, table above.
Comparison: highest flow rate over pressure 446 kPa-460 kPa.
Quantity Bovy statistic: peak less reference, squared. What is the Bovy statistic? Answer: 38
